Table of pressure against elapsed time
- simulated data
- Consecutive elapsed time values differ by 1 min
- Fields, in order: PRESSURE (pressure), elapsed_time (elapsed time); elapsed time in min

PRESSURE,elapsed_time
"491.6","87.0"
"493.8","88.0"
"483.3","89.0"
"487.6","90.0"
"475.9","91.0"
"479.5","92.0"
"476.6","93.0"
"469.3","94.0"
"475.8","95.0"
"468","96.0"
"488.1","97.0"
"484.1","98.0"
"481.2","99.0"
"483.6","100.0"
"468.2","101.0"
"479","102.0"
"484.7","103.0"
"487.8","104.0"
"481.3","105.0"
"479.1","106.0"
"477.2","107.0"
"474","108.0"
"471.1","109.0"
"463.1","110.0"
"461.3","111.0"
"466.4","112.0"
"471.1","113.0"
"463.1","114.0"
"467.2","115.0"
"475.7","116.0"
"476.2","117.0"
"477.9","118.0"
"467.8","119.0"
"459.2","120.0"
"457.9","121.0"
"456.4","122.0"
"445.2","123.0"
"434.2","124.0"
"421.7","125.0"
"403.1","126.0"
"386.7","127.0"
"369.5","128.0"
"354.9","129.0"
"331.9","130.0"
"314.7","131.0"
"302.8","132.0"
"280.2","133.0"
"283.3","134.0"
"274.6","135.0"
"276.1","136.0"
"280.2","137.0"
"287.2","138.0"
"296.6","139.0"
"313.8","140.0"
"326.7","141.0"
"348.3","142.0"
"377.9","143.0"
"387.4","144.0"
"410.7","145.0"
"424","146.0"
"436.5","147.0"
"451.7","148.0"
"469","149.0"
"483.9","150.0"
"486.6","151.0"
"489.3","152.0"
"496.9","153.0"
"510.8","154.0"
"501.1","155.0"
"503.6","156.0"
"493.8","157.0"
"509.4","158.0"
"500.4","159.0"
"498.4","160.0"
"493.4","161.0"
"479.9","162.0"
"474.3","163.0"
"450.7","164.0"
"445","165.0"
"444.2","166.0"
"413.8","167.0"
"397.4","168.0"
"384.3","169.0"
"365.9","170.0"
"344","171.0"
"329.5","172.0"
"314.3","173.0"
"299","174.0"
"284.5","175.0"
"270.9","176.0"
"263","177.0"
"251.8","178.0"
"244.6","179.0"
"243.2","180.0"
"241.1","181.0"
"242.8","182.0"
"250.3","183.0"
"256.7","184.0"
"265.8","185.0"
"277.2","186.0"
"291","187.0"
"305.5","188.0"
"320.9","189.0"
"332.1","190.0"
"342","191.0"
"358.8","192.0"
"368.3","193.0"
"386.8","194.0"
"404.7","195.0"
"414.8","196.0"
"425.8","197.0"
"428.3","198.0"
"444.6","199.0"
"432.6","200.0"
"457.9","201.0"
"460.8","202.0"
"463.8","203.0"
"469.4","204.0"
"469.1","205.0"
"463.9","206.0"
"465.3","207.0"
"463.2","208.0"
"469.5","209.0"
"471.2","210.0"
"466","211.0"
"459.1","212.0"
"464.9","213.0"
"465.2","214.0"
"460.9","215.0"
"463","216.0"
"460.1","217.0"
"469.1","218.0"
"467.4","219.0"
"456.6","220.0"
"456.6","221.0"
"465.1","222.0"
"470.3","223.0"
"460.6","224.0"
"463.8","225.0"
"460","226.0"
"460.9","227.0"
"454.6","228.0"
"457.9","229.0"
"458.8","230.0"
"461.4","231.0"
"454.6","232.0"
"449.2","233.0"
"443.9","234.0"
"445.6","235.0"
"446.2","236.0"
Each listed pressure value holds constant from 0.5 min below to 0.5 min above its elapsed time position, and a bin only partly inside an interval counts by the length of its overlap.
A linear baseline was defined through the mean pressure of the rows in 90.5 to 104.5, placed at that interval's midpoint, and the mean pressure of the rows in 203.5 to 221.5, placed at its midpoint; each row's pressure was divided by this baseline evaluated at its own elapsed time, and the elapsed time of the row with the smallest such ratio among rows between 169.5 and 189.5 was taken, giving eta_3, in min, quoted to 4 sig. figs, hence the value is 181.0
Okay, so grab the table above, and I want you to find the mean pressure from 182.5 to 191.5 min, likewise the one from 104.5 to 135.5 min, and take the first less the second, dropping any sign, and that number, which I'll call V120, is 127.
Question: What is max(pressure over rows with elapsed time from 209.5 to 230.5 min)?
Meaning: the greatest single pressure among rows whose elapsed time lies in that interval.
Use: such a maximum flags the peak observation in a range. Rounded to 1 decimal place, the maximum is 471.2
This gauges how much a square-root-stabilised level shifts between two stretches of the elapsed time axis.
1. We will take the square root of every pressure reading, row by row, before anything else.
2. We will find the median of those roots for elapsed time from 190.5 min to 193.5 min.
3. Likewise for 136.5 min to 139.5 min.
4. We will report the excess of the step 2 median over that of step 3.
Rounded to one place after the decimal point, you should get 2.0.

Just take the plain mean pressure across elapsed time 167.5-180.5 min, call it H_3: 307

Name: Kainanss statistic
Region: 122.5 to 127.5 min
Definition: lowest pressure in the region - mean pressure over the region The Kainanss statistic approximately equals -31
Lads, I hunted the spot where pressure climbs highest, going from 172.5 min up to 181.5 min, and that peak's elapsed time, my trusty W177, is 173.0 min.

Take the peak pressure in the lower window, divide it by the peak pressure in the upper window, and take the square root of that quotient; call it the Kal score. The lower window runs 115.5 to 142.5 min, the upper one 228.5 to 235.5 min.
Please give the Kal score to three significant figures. 1.02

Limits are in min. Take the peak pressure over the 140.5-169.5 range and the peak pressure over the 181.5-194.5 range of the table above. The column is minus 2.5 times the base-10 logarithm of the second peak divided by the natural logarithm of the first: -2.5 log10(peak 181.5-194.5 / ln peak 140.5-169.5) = -4.48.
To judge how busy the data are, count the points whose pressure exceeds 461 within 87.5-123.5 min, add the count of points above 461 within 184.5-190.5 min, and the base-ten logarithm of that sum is 1.51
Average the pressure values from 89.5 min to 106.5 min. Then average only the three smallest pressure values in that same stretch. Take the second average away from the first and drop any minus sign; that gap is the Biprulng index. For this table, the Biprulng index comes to 11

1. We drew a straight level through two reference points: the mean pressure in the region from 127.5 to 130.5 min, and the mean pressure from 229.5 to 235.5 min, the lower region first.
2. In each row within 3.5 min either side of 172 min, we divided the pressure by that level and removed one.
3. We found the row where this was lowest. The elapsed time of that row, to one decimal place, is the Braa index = 175.0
